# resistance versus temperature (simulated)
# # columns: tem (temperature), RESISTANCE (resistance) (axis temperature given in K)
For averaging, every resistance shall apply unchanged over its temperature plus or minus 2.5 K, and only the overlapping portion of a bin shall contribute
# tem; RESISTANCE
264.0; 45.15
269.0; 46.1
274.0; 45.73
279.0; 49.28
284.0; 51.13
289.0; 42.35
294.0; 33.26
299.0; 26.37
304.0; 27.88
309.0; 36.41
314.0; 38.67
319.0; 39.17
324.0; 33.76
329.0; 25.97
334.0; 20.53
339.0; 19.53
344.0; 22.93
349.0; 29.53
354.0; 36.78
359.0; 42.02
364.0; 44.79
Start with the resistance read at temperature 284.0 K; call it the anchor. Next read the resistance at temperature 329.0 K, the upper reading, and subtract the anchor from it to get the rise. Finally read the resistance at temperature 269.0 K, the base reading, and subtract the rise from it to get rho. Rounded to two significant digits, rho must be 71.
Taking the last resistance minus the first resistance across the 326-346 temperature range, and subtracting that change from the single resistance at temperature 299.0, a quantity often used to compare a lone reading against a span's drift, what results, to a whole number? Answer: 29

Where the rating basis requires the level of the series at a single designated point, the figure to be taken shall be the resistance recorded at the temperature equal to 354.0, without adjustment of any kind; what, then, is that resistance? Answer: 36.78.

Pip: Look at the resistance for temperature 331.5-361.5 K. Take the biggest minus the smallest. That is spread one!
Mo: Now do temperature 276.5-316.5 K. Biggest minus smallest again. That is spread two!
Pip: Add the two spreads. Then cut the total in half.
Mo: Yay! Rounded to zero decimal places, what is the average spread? 24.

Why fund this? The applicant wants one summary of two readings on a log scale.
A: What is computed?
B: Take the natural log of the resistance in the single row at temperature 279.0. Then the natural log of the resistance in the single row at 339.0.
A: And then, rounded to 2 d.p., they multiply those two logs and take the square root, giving 3.40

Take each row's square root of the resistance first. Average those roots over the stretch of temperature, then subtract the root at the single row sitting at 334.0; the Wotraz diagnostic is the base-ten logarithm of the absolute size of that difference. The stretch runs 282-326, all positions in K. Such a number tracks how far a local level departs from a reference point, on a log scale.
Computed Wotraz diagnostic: 0.17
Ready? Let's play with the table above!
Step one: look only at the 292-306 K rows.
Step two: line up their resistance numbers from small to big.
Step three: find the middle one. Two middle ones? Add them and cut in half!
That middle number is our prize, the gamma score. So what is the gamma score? 28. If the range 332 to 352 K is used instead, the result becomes 22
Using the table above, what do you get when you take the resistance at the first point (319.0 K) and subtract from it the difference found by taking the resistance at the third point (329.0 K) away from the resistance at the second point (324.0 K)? 31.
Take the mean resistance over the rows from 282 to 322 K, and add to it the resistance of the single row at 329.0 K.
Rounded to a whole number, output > 63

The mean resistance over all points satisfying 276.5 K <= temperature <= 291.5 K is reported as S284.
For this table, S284 48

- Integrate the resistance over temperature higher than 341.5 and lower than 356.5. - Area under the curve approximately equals 446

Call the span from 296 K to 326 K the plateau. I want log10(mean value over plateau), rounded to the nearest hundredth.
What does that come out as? 1.53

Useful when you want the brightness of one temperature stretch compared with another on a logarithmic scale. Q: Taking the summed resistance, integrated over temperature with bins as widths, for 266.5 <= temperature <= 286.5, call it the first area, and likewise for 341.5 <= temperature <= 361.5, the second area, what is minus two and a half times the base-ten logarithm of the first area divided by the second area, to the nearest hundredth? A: -0.41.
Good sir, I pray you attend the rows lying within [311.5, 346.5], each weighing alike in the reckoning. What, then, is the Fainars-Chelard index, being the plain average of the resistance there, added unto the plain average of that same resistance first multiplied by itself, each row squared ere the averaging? 910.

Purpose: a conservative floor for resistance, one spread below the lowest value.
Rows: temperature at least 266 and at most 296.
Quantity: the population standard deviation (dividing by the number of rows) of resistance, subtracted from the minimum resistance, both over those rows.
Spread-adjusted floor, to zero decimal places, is 27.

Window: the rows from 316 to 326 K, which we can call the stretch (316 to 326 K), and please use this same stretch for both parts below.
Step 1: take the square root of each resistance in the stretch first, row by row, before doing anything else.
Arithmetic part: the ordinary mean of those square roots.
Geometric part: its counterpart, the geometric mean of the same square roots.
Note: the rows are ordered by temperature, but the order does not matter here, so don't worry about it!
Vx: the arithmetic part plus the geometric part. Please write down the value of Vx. 12.1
